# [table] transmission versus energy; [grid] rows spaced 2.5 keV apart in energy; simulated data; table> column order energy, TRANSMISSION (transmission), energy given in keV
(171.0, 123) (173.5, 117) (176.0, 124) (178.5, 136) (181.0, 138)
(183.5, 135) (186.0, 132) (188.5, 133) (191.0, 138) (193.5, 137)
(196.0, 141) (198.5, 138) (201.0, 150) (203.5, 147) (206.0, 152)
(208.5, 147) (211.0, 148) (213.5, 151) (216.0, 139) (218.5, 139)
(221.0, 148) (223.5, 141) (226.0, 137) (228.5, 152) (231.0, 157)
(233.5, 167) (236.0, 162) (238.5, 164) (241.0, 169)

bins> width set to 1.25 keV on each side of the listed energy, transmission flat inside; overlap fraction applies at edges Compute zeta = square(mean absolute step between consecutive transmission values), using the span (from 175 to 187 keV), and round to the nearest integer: 25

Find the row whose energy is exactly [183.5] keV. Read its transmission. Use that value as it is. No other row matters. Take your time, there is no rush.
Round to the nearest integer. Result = 135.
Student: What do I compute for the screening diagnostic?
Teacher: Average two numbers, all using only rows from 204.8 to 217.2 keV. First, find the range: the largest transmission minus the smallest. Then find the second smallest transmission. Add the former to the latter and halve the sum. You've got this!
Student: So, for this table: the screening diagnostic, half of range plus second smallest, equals 80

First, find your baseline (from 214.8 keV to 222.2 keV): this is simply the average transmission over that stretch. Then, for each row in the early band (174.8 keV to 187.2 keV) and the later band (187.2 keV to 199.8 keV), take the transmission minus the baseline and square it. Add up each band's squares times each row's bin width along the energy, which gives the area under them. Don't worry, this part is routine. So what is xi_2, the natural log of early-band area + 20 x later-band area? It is 9.0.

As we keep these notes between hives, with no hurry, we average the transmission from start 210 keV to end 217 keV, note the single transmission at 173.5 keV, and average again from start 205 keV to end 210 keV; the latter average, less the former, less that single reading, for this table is -114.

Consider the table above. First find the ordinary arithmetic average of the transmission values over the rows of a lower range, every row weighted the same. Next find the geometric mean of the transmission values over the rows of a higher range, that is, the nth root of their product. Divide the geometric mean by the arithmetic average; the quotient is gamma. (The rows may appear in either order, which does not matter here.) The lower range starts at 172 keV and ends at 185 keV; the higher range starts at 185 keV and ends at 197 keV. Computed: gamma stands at 1.05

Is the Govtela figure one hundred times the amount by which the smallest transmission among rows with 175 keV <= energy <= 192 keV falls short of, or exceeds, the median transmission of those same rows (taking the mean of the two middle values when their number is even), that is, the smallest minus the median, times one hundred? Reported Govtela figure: -1100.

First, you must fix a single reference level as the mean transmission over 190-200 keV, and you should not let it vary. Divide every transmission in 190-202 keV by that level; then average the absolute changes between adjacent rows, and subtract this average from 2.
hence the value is 1.96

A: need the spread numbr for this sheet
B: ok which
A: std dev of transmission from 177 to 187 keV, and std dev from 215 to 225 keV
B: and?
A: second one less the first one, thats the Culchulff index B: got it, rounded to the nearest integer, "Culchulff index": 2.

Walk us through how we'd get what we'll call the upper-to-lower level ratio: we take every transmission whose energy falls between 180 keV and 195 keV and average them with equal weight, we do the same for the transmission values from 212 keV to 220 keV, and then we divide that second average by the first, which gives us 1.06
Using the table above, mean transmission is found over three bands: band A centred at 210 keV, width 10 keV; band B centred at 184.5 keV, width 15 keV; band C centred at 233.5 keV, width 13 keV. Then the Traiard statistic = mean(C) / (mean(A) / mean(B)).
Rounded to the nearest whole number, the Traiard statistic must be 145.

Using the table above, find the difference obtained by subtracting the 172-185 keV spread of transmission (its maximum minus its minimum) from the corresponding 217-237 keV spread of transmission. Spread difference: 9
